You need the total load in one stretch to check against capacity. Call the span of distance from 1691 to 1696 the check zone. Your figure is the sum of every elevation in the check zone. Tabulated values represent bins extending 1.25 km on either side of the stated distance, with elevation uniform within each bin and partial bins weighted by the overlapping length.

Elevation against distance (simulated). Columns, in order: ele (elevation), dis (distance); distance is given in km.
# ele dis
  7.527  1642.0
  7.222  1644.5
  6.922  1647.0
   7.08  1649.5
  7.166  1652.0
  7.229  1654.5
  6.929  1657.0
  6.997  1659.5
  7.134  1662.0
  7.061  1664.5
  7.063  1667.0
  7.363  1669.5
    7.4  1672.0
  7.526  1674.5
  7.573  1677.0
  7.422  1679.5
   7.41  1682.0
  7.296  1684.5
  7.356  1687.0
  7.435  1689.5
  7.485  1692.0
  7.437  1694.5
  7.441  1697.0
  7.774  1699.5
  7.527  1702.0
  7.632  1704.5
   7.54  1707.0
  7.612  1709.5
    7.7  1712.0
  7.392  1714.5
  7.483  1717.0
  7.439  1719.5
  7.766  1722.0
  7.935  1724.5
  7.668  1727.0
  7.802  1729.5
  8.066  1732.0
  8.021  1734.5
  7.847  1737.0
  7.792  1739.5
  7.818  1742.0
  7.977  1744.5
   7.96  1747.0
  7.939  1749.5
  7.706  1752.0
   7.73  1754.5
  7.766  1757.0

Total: 14.9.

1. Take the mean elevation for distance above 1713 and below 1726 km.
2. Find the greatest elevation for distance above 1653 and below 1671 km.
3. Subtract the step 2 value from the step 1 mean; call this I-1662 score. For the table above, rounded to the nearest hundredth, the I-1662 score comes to 0.24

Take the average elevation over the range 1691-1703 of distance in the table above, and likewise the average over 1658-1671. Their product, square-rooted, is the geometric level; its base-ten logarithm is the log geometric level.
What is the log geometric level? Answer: 0.865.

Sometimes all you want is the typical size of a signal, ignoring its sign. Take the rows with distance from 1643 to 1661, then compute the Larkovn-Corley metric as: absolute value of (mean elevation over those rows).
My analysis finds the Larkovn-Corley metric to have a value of 7.08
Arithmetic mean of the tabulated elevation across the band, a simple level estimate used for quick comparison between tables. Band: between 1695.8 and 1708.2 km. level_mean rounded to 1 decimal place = 7.6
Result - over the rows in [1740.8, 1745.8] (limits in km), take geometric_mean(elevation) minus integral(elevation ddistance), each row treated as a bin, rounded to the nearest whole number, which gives -32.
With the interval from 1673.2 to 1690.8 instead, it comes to -123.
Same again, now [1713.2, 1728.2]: -107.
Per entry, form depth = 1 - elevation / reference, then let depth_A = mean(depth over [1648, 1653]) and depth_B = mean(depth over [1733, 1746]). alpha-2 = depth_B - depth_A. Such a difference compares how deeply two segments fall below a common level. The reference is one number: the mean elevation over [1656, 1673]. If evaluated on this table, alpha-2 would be -0.11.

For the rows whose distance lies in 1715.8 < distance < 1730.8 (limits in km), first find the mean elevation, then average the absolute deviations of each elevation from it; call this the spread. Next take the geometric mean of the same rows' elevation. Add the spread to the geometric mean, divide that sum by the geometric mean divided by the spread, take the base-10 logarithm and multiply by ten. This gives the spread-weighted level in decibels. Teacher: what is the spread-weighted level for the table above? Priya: -8.1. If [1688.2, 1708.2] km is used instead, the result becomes -10.6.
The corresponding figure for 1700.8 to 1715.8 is -10.9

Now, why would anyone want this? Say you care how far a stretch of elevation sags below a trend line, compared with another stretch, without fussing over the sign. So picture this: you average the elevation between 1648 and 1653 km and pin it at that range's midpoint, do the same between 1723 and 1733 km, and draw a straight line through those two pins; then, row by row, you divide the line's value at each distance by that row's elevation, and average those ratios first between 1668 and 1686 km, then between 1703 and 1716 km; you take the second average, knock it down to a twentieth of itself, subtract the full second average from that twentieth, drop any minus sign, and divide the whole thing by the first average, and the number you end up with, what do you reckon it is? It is 0.971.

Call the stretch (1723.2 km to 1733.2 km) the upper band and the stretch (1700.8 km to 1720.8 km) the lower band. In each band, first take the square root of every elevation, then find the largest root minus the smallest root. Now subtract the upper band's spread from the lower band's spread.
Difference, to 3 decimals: -0.015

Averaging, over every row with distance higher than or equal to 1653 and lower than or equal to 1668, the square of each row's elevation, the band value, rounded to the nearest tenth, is 50.0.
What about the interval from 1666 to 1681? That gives 54.7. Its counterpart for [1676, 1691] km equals 55.0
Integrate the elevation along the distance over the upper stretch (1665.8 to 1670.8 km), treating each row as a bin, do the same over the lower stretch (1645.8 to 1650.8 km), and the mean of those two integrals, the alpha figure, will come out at 35.5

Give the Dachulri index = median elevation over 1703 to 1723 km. 7.6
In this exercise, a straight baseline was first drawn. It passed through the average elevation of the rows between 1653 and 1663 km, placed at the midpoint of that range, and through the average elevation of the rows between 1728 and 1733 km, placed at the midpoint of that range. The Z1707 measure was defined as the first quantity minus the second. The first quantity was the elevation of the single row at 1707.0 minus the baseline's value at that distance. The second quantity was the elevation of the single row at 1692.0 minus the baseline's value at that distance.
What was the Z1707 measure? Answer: -0.12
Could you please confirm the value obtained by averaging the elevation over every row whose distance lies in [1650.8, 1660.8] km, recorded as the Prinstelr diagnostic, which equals 7.1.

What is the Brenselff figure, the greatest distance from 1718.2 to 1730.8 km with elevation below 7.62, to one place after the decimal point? 1719.5 km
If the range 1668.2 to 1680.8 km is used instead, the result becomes 1679.5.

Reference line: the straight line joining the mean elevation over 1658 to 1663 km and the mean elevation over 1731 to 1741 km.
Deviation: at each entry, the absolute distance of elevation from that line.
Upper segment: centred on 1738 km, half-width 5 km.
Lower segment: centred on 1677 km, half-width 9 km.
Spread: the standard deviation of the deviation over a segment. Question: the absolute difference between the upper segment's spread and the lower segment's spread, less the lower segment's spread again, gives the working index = -0.04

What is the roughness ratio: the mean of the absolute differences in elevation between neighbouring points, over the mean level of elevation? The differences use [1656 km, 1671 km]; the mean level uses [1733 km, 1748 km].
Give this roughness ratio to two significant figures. 0.015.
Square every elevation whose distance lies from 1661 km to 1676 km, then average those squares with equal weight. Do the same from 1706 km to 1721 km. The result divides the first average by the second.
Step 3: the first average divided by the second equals 0.93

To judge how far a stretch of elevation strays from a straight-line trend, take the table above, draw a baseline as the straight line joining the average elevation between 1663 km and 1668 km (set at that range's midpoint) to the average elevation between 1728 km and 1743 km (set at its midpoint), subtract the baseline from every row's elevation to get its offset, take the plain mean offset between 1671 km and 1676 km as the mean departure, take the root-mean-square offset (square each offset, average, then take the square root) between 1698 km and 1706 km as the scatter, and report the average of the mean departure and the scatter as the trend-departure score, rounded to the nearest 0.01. 0.25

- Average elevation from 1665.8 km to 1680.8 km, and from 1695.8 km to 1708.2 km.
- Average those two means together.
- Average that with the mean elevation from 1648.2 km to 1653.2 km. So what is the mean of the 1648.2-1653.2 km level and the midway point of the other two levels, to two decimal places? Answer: 7.30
